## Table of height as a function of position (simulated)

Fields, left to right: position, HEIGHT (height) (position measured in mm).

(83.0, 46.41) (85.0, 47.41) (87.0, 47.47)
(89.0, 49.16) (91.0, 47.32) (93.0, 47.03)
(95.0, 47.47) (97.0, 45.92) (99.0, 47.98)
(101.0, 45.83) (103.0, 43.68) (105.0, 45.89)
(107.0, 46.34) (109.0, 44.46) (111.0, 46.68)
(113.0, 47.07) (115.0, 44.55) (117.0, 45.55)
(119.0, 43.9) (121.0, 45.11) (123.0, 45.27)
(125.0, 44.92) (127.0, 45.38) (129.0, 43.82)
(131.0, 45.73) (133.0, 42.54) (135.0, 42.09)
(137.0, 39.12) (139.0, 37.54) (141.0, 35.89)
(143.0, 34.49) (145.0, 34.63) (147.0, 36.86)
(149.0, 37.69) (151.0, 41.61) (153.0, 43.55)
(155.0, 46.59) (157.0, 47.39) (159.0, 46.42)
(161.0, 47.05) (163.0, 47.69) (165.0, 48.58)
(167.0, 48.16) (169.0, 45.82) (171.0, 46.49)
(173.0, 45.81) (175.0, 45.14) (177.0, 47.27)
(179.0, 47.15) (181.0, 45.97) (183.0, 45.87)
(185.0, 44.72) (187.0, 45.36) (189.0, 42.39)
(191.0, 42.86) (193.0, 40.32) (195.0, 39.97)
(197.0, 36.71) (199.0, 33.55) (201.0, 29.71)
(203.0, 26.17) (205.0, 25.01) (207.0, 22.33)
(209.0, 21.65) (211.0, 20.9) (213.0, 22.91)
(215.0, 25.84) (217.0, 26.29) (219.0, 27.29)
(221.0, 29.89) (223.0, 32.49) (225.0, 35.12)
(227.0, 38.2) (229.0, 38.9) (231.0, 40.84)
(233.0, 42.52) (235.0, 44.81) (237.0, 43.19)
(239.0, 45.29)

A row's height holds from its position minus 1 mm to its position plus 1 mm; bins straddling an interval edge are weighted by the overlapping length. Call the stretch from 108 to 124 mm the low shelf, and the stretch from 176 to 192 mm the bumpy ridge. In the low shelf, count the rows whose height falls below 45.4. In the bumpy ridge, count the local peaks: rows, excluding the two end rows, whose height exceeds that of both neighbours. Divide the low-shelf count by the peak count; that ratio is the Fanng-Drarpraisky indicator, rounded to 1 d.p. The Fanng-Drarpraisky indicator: 5.0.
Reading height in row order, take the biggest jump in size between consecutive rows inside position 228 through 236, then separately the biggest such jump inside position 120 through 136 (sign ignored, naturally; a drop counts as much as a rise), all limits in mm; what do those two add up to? 5.5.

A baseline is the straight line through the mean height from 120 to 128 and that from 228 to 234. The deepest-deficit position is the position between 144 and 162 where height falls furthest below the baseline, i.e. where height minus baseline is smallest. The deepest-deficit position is 145.0 mm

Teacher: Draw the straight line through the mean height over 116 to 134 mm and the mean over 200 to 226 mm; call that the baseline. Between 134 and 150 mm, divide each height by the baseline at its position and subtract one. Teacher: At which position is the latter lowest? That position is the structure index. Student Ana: 143.0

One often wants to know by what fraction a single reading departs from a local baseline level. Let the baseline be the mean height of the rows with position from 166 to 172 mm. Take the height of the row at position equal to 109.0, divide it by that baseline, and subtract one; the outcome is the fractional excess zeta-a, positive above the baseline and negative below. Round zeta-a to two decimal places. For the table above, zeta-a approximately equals -0.05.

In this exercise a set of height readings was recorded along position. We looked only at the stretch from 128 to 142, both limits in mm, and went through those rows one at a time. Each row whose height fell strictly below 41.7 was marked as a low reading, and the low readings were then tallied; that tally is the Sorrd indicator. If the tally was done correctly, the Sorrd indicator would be 3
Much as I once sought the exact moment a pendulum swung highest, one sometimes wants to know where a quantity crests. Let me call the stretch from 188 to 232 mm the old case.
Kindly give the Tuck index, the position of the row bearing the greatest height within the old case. 191.0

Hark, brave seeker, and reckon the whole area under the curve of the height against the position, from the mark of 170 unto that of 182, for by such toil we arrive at 556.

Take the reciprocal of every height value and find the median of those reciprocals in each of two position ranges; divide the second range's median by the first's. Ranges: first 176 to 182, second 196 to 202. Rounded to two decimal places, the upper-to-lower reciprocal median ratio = 1.41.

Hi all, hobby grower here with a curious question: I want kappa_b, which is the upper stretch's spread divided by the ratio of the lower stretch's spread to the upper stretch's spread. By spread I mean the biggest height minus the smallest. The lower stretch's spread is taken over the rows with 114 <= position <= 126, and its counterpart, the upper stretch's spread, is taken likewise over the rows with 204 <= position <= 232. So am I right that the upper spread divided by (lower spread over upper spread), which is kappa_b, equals 241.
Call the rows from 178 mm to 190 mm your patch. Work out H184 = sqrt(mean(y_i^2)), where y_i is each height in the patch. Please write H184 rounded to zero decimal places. 45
